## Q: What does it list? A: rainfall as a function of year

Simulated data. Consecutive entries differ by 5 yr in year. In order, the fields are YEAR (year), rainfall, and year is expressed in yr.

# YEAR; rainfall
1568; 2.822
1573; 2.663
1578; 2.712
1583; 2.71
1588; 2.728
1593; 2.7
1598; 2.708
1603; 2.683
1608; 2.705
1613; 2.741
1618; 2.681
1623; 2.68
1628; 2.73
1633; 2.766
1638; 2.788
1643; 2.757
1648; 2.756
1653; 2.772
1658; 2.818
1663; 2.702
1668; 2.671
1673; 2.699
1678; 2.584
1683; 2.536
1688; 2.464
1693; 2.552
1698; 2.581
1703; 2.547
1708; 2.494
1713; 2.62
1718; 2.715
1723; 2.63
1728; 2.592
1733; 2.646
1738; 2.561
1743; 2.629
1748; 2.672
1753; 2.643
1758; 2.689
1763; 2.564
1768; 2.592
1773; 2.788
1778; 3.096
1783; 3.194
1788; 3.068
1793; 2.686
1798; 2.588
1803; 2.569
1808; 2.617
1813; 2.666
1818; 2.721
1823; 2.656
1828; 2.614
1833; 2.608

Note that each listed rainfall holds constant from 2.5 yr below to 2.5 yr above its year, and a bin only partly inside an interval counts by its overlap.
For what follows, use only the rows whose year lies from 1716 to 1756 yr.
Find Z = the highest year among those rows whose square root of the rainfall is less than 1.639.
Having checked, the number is 1753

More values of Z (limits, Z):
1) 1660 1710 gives 1708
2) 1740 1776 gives 1768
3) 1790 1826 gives 1823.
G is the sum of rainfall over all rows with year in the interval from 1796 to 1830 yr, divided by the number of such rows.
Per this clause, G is 2.63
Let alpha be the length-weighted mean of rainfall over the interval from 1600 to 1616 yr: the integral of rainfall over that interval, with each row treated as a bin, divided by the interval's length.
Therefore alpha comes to 2.71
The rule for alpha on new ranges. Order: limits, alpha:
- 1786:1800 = 2.78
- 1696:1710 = 2.54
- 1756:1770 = 2.61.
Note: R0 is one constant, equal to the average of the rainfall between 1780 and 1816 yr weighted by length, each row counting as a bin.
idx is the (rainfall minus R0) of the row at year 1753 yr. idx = -0.131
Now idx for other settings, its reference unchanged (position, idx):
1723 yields -0.144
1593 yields -0.074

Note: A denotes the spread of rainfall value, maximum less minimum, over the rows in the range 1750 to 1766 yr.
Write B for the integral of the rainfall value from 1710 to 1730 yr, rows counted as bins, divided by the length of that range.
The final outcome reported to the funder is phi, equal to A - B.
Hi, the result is -2.51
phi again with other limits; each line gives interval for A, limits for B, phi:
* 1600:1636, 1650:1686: -2.60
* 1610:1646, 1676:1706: -2.43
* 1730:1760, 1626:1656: -2.63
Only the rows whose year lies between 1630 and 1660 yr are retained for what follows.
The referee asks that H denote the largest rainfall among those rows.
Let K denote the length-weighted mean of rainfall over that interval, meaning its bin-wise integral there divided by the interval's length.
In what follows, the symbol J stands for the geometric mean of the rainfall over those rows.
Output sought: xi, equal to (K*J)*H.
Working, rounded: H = 2.818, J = 2.78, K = 2.775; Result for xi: 22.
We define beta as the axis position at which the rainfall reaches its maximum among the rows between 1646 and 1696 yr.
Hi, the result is 1658 yr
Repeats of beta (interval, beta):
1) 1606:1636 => 1633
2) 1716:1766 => 1718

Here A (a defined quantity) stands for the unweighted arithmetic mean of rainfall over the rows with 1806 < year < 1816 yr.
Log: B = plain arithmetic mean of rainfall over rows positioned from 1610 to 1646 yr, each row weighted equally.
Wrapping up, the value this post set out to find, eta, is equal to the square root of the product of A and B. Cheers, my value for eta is 2.69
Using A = 2.64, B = 2.73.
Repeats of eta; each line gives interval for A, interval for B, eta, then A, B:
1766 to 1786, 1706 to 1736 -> 2.76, 2.92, 2.62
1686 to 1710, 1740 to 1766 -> 2.58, 2.53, 2.64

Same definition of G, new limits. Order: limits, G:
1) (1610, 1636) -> 2.72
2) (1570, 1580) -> 2.69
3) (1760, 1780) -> 2.76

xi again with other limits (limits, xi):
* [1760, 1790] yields 26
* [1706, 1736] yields 19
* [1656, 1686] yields 20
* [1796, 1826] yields 19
